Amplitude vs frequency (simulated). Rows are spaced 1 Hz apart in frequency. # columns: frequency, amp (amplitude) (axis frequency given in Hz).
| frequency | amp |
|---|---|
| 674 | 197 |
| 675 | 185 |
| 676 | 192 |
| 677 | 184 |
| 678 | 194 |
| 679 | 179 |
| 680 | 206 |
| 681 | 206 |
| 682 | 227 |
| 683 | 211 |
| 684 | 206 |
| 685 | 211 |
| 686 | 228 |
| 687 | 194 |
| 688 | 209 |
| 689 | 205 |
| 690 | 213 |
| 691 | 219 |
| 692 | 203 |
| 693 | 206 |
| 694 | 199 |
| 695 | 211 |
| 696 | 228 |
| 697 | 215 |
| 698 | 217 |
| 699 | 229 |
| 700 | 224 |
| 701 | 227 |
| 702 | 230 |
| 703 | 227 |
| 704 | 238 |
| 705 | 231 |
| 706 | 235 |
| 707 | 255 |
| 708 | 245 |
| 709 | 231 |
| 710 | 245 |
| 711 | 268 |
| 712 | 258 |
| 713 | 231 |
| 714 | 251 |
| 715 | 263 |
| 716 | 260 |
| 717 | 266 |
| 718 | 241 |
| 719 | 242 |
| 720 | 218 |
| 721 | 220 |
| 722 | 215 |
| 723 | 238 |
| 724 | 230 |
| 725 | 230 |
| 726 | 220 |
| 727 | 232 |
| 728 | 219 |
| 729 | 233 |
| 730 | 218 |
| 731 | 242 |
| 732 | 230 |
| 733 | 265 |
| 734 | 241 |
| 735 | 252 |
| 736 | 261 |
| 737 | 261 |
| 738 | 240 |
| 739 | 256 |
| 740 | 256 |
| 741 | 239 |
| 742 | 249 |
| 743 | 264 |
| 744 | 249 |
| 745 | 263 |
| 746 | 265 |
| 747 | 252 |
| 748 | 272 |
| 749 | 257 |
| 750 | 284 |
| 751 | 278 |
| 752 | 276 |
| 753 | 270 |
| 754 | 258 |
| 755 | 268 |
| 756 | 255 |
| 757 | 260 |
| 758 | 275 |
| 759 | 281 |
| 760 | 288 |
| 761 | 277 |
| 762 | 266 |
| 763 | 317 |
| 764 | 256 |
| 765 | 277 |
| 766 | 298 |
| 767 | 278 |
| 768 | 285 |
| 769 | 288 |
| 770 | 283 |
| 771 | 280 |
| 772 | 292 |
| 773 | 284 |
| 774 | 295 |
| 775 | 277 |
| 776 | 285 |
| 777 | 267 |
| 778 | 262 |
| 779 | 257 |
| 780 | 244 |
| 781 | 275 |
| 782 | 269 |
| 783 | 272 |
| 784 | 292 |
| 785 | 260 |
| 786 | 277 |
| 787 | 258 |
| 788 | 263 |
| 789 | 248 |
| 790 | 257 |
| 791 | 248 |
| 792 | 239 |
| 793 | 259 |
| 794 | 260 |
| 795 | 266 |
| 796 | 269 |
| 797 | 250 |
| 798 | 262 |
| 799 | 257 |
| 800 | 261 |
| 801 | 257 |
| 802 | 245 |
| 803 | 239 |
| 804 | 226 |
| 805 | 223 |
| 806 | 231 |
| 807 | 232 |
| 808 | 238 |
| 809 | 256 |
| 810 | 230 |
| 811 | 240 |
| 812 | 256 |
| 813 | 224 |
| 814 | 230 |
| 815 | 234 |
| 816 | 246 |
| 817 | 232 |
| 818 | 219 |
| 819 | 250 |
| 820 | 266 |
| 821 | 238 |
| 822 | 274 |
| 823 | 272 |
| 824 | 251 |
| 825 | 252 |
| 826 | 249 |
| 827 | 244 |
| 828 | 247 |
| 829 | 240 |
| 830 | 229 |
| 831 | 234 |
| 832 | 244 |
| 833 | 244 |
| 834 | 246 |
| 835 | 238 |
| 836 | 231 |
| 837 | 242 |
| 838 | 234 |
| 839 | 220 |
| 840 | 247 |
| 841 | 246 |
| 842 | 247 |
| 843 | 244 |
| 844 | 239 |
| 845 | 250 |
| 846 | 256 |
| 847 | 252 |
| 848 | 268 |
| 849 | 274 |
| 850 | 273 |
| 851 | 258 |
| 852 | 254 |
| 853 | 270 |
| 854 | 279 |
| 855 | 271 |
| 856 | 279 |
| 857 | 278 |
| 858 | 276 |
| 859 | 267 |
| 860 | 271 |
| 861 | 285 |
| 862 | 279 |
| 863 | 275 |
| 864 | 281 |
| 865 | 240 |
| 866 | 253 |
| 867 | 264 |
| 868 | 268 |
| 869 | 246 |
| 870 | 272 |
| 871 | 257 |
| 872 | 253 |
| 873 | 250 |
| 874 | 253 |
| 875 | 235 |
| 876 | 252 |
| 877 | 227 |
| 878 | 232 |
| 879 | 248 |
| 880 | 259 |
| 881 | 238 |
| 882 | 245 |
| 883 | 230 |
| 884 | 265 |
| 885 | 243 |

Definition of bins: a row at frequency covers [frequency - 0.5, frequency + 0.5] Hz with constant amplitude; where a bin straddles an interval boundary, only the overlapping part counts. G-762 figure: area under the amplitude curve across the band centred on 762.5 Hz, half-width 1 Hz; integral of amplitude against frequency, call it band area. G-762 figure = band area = 583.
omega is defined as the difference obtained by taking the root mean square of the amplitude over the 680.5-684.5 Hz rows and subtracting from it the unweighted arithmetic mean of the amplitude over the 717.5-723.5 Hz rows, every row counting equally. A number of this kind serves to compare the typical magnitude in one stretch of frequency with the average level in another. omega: -16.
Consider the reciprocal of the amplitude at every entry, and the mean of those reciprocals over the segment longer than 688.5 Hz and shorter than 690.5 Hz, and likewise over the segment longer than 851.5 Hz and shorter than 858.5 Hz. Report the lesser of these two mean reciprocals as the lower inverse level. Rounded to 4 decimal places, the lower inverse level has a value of 0.0037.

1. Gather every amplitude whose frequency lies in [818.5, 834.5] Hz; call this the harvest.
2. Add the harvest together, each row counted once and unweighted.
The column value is 3980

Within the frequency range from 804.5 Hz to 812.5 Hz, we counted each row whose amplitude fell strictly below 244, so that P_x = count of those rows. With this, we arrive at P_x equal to 6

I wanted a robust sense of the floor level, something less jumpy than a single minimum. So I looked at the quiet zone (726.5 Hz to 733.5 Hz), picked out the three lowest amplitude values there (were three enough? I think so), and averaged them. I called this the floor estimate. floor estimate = 222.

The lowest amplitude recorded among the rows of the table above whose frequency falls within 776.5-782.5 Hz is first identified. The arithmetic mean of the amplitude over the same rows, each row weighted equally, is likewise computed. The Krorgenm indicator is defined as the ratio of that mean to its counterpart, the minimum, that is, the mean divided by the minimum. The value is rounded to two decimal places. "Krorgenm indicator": 1.08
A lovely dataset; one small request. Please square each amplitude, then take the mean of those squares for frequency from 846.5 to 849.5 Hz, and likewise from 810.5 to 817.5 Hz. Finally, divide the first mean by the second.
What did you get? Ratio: 1.2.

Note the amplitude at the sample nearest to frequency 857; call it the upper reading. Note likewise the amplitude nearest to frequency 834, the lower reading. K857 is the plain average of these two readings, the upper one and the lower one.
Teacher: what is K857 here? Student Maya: 262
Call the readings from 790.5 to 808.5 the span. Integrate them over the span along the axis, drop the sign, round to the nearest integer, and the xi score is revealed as 4462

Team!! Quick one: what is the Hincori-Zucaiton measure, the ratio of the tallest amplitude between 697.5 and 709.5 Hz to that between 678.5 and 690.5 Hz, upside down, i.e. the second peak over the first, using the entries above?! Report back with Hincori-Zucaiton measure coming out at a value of 0.89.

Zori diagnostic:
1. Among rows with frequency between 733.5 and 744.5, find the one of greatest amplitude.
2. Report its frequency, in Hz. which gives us 743 Hz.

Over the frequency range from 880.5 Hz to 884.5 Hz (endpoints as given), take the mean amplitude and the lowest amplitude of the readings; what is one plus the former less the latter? 15.5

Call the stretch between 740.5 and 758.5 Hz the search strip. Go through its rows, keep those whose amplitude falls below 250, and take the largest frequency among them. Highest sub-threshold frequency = 744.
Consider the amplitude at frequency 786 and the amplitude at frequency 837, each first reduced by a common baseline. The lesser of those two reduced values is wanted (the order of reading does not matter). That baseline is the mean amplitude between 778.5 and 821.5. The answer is -8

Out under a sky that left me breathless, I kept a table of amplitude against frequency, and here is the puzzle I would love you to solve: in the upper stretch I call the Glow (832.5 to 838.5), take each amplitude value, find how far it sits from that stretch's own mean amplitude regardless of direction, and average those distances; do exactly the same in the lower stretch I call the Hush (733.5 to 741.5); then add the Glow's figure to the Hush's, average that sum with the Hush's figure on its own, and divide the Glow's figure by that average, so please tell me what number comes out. 0.46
